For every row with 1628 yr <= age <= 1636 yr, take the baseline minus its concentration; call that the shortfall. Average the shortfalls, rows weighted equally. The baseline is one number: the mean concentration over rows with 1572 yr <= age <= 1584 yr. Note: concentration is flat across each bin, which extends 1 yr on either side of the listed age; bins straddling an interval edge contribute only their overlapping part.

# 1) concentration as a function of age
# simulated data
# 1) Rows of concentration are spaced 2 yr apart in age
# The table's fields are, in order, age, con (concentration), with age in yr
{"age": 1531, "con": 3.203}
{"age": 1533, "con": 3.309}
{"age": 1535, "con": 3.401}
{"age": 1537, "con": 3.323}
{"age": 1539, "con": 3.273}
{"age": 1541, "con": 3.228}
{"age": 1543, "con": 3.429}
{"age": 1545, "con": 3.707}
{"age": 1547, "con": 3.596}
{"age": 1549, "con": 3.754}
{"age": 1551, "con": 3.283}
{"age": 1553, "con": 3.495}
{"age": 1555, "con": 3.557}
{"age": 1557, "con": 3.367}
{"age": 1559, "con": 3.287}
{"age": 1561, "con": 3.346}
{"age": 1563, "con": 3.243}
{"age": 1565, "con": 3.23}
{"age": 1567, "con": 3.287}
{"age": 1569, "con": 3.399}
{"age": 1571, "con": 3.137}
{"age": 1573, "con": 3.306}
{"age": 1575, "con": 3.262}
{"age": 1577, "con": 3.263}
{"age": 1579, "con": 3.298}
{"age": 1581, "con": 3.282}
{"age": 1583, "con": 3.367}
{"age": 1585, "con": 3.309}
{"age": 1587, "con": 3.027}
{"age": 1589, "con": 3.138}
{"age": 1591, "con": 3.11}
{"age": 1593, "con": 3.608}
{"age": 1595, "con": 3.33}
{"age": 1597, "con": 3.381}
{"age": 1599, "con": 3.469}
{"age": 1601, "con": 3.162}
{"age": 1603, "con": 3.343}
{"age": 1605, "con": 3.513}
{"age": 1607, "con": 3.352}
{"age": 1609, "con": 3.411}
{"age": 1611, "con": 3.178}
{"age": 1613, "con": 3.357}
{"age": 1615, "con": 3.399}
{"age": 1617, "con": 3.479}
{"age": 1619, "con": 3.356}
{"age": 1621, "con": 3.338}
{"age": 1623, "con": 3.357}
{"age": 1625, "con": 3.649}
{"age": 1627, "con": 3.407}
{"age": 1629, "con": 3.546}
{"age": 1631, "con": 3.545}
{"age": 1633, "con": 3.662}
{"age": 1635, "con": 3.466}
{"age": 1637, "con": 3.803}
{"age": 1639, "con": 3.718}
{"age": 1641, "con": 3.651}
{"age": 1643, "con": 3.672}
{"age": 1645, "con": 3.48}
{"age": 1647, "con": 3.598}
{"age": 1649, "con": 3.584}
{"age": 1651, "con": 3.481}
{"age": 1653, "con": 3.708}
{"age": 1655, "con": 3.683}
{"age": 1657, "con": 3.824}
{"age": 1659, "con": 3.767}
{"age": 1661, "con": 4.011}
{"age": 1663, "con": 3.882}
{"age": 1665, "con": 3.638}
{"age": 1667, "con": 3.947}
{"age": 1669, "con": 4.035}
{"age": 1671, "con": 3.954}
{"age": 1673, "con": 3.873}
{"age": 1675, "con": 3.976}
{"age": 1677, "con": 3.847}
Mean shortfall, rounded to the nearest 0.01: -0.26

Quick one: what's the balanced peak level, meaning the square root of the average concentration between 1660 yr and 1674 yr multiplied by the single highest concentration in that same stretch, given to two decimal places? 3.97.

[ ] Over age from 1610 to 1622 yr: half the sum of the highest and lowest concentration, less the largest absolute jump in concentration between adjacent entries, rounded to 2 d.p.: 3.15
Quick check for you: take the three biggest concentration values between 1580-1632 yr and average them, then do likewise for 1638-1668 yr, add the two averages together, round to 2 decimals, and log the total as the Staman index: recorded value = 7.55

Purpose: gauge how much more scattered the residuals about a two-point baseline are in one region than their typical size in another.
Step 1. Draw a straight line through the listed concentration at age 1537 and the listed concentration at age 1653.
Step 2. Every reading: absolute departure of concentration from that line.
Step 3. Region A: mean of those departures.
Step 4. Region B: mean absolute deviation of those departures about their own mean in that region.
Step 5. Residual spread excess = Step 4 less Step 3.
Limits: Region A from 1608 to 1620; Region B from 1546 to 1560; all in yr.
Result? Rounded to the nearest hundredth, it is -0.12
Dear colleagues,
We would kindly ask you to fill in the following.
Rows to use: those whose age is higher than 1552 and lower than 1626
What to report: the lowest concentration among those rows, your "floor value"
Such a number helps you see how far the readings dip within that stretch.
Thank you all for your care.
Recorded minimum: 3.027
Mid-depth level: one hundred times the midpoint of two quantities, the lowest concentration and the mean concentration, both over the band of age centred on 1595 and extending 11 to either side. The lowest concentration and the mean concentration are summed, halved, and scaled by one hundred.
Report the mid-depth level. 317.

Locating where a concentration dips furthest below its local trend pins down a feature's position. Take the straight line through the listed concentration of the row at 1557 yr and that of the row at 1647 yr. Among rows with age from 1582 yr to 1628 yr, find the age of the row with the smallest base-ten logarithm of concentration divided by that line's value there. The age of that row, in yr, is 1587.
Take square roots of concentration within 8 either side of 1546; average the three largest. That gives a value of 1.92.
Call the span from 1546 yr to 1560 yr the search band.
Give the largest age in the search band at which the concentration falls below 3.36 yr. 1559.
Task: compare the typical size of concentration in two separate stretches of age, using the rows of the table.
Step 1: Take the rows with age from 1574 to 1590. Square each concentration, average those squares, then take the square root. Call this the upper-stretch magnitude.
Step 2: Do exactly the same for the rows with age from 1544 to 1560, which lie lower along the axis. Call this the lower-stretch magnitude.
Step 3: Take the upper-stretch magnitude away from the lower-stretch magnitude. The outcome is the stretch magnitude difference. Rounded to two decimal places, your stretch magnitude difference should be 0.26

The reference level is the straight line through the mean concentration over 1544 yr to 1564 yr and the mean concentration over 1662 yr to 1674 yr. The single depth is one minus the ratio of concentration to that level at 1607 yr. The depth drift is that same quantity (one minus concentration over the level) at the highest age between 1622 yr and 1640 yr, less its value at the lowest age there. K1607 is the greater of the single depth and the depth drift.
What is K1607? 0.084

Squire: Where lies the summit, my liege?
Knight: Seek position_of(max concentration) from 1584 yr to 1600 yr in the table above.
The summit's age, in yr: 1593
